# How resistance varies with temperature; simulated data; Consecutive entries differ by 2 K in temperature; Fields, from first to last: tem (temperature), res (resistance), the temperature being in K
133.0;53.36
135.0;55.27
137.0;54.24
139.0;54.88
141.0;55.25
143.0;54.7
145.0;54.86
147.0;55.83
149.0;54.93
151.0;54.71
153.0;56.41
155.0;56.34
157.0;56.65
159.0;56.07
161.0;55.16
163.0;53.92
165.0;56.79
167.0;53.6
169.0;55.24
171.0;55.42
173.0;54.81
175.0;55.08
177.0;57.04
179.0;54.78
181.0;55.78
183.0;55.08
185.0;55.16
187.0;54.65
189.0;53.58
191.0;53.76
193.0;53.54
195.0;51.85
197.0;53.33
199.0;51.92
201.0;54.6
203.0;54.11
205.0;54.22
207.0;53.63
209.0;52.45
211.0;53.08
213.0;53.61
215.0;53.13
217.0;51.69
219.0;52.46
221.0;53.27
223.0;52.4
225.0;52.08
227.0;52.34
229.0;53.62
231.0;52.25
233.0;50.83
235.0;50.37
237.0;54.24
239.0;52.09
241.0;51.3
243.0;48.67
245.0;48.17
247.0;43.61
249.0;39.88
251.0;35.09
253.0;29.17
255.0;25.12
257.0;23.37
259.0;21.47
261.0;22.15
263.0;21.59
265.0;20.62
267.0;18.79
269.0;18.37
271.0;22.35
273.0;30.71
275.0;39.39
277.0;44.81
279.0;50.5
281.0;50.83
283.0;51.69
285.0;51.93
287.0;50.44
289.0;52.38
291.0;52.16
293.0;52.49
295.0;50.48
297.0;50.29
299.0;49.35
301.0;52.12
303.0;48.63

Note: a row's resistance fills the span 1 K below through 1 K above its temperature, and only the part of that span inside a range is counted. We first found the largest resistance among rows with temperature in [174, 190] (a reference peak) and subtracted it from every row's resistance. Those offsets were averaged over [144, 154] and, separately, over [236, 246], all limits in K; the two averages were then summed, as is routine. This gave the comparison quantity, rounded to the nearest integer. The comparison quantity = -8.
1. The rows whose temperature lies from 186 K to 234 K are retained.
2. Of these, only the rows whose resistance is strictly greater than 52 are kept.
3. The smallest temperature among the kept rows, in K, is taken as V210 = 187.0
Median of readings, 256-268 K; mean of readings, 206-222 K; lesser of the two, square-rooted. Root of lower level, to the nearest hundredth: 4.64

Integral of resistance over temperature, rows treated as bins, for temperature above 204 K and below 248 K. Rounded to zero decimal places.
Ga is 2279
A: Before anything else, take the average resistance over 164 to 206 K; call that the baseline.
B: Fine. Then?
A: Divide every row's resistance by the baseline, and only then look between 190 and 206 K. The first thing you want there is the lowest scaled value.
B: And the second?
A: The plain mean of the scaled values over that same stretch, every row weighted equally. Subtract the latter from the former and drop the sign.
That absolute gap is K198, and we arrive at 0.029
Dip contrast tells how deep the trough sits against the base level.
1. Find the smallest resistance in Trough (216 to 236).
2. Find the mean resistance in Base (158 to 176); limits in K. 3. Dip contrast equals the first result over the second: 0.91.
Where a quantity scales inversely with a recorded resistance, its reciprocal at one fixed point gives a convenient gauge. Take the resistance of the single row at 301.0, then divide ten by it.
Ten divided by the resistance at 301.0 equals 0.19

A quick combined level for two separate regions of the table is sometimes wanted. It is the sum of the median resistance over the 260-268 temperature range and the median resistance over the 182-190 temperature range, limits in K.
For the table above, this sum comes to 76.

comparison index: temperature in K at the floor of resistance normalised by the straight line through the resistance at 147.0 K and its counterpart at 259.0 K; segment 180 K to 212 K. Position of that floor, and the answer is 181.0 K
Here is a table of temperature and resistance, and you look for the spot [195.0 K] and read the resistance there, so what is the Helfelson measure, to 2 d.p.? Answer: 51.85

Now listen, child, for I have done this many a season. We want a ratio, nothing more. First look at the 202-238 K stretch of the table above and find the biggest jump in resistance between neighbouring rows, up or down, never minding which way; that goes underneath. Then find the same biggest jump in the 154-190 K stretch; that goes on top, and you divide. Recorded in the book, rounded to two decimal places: 0.82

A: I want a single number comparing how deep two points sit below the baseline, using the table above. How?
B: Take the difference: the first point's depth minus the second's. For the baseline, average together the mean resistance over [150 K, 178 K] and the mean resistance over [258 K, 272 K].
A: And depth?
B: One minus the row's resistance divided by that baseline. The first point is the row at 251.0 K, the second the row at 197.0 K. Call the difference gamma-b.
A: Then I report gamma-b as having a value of 0.48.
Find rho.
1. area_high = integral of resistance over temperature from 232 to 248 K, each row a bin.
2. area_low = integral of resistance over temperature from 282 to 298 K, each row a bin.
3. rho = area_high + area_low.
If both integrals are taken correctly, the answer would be 1622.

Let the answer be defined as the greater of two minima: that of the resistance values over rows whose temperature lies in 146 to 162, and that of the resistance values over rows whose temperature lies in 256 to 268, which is 54.7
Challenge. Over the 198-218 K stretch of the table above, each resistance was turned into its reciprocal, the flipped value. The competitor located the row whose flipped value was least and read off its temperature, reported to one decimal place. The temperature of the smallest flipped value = 201.0 K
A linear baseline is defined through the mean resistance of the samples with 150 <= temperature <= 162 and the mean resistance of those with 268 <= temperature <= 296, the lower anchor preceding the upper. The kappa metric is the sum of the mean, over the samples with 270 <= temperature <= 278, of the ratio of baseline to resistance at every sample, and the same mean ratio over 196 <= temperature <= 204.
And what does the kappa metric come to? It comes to 2.37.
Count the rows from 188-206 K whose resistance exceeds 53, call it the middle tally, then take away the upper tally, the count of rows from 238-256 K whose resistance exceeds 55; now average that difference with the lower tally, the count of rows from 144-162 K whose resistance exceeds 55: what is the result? 6.5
